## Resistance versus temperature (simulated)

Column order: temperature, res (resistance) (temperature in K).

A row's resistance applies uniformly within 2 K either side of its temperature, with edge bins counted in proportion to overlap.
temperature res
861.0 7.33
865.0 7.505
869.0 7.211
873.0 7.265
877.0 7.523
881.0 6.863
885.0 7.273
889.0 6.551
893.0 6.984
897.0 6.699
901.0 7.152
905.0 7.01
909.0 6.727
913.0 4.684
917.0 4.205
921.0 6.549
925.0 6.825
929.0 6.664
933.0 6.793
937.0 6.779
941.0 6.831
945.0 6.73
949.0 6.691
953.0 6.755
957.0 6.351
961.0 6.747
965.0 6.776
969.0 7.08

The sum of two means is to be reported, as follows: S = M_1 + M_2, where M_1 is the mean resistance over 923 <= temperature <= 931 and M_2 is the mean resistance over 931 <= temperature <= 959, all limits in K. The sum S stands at 13.4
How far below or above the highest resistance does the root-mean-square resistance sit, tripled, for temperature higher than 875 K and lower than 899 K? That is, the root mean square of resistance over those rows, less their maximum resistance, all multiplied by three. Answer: -1.6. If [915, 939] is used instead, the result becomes -1.4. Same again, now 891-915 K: -1.7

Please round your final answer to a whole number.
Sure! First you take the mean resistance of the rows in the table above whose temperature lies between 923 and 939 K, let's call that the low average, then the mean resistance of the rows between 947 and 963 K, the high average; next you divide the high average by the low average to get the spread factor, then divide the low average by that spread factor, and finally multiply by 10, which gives 69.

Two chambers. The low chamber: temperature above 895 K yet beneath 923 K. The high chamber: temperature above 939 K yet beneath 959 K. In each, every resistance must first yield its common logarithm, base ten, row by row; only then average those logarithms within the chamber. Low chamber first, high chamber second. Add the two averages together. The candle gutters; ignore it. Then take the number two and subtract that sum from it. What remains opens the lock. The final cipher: 0.40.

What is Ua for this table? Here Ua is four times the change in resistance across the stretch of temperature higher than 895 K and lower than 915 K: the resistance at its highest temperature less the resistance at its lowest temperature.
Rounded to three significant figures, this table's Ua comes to -8.06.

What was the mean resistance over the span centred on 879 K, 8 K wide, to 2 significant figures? 7.2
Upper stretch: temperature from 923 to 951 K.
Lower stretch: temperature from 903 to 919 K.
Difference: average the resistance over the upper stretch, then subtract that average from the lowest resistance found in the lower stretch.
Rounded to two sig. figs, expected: -2.6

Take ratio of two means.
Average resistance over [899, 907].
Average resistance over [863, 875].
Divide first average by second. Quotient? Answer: 0.97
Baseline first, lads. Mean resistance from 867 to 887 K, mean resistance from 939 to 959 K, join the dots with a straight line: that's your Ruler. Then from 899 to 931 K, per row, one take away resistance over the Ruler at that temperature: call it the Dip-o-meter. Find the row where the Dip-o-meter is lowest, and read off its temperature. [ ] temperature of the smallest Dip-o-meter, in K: 901.0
